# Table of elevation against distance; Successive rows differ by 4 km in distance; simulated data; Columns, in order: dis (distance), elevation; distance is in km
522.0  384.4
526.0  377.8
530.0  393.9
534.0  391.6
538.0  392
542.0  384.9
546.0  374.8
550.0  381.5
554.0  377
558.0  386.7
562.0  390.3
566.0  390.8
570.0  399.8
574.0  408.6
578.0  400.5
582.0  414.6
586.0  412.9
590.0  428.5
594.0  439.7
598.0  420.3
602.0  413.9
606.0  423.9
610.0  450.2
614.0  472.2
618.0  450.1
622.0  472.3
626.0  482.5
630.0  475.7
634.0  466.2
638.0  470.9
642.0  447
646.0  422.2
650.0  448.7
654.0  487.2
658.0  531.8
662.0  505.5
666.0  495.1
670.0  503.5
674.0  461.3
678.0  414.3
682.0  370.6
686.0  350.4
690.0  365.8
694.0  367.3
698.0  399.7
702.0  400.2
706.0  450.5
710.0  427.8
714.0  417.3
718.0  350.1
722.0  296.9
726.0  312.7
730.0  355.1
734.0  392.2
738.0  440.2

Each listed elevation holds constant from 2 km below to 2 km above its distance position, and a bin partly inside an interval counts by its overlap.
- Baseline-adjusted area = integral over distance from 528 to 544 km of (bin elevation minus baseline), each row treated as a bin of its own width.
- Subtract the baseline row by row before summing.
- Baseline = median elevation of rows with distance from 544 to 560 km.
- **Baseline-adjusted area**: 182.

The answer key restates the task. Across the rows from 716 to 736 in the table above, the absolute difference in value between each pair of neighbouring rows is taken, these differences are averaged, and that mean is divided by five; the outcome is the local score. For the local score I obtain 7.4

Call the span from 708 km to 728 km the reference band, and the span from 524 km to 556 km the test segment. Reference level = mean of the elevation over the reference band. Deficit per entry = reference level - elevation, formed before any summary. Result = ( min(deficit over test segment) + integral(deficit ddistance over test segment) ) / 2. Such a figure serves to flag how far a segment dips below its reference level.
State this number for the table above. -388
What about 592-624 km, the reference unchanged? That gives -1366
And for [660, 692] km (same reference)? -1230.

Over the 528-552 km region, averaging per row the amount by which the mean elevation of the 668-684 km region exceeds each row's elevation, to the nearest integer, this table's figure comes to 51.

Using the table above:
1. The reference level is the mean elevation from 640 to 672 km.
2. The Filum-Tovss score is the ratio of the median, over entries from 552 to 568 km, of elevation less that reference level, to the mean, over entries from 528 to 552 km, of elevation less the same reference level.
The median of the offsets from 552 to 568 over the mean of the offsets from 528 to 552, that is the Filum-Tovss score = 1.0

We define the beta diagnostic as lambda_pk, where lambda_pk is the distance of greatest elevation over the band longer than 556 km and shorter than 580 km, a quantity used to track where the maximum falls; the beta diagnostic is 574.0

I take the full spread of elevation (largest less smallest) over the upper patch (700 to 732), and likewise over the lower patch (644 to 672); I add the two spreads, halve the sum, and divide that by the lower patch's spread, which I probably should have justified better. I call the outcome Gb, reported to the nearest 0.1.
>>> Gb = 1.2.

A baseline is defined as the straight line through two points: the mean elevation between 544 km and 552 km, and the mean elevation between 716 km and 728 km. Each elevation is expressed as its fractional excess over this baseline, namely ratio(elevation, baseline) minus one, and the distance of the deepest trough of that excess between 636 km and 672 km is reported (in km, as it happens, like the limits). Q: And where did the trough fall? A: 646.0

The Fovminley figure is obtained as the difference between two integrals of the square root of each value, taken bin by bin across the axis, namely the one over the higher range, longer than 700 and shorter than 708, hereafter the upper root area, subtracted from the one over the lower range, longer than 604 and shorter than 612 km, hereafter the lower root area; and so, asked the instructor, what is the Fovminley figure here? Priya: 2.3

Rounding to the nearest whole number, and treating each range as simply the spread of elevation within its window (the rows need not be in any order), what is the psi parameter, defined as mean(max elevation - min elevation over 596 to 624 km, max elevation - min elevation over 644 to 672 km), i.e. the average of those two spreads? 84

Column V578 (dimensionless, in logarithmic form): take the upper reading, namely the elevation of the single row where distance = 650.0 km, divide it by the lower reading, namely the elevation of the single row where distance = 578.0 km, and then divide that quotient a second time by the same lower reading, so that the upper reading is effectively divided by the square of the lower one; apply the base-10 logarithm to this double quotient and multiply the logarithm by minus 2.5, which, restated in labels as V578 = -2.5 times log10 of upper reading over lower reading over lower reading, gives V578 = 6.38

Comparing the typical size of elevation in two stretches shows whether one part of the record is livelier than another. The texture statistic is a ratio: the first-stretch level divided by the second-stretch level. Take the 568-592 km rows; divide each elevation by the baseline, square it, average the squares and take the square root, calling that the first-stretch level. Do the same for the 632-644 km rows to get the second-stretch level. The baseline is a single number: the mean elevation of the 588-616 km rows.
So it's 0.89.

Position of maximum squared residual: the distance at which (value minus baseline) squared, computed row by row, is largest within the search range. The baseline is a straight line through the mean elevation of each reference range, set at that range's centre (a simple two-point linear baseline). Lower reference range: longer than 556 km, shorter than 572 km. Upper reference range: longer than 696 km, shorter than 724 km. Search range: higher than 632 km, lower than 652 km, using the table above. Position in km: 638.0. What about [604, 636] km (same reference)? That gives 626.0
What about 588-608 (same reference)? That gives 594.0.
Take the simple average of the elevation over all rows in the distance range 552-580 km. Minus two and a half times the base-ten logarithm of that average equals -6.49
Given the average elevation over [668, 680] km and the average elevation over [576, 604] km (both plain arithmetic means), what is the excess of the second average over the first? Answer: -41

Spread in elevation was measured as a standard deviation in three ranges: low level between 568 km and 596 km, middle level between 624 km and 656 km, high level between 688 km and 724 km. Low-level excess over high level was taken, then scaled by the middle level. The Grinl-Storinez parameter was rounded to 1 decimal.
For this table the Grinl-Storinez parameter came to -1.5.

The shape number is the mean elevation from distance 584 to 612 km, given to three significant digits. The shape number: 427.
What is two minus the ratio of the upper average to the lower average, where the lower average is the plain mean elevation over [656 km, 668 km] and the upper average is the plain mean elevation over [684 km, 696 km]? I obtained 1.29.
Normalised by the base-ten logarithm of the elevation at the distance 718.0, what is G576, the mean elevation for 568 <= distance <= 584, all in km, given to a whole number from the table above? 160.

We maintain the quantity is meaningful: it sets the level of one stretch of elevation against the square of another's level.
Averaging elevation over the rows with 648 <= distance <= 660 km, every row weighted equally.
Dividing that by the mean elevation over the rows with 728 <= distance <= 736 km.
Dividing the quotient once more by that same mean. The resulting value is 0.0035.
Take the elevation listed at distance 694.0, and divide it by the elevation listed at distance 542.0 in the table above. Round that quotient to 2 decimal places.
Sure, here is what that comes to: 0.95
